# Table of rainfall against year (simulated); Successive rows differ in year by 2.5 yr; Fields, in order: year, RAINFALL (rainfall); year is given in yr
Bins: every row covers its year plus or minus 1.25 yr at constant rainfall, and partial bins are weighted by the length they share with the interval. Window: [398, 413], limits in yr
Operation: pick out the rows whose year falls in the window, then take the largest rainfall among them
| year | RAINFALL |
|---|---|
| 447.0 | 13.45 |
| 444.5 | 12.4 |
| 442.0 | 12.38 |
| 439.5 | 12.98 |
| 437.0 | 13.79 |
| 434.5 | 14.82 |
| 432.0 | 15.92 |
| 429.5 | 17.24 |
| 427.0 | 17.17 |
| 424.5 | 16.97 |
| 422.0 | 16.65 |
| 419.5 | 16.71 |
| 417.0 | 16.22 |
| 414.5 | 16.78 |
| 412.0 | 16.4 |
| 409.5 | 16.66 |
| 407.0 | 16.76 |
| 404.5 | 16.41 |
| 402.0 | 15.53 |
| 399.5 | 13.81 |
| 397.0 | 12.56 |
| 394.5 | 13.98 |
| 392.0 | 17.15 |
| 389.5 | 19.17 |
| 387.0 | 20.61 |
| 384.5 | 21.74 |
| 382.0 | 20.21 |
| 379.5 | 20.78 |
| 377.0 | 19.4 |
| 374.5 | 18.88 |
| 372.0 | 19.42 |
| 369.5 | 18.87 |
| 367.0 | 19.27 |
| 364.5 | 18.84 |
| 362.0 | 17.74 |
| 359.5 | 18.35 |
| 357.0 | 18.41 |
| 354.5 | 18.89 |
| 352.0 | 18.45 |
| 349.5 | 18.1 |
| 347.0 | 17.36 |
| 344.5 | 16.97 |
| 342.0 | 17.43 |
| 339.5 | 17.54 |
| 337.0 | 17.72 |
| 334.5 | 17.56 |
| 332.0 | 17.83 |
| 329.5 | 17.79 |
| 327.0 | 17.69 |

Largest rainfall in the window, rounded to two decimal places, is 16.76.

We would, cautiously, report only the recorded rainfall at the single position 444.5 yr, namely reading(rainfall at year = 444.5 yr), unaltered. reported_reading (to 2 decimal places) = 12.40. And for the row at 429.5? 17.24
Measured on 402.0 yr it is 15.53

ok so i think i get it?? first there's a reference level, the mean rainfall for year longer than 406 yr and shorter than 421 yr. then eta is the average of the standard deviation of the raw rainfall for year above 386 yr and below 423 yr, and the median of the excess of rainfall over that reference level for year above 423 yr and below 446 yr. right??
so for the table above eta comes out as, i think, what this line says 0.1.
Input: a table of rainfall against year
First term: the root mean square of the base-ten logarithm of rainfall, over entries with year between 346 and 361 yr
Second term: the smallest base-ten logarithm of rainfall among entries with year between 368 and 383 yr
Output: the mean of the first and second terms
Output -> 1.27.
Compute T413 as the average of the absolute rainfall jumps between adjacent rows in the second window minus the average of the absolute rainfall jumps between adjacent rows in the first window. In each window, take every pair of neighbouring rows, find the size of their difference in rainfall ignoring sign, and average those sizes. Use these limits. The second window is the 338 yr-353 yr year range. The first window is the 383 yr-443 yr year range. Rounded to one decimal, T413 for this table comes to -0.5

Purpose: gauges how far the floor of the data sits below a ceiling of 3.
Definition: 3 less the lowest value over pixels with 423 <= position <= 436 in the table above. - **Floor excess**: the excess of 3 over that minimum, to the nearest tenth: -11.8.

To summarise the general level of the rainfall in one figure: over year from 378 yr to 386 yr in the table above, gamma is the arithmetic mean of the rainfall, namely 20.9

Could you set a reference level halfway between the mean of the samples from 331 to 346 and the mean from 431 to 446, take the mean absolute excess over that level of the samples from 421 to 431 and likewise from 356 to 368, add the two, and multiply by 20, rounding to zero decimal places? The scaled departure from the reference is 86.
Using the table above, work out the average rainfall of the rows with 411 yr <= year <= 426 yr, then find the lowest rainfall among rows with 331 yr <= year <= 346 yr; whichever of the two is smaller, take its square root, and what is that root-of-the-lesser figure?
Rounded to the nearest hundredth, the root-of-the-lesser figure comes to 4.08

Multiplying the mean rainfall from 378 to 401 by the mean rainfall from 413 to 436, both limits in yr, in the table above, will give 293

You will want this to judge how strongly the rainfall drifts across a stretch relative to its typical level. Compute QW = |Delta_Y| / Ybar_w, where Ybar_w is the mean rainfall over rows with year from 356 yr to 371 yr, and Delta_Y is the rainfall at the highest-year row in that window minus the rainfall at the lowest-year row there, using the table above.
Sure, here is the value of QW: 0.02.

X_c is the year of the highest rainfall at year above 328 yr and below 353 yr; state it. 352.0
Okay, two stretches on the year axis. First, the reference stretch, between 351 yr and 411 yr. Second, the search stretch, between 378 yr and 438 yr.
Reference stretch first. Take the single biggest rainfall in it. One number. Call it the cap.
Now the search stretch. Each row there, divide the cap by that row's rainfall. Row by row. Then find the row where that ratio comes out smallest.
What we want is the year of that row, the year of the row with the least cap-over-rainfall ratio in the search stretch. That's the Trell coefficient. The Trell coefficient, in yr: 384.5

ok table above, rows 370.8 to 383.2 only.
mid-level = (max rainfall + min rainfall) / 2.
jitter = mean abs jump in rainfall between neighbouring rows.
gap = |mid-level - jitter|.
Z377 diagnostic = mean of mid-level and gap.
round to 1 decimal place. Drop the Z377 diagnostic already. 19.5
